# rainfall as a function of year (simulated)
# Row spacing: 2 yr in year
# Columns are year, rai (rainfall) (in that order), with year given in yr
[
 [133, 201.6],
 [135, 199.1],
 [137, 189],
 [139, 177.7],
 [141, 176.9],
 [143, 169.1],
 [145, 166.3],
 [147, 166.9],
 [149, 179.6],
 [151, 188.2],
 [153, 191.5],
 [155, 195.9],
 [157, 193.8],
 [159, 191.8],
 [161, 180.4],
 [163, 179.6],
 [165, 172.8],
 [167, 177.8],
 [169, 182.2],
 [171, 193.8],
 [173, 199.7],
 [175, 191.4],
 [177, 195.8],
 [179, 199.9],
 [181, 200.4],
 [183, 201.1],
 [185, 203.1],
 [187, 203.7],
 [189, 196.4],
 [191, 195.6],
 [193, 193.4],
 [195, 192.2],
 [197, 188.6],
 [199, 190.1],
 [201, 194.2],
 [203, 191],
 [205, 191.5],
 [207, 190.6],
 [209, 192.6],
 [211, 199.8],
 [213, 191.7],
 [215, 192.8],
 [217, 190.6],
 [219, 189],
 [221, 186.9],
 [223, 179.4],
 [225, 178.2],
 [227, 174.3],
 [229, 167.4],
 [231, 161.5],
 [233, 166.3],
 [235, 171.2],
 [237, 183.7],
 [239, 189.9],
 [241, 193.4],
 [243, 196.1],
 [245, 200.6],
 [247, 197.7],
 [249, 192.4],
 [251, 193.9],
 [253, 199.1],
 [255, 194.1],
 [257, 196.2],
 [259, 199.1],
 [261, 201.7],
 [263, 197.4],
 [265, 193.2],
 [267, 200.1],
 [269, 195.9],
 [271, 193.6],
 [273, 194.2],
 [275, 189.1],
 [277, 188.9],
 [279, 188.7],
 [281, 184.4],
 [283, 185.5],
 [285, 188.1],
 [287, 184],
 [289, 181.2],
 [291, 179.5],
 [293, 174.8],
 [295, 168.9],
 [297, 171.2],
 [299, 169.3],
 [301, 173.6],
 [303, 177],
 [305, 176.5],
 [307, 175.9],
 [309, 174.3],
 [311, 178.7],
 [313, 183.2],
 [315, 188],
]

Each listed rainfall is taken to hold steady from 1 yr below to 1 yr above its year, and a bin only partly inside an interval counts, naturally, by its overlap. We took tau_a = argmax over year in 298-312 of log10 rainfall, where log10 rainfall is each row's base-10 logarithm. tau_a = 311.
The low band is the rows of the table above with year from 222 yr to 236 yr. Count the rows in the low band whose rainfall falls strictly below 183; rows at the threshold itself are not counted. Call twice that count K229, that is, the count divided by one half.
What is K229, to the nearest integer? 14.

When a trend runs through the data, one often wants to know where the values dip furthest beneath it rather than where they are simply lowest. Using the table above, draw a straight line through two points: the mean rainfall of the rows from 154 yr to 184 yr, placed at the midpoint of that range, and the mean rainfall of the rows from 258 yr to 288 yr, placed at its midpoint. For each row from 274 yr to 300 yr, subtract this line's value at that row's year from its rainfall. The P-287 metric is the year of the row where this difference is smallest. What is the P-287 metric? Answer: 295 yr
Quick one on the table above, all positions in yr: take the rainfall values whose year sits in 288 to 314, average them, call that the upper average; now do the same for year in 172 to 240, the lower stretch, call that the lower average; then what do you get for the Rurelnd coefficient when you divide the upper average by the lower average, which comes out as 0.93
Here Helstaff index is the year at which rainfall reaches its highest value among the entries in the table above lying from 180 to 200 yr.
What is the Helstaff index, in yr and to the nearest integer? 187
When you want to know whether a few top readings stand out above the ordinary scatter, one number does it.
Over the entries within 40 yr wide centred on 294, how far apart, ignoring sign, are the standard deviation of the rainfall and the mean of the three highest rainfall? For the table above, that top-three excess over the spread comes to 182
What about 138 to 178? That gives 187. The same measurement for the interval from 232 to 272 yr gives 192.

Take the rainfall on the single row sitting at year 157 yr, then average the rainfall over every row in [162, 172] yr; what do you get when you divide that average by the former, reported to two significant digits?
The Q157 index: 0.94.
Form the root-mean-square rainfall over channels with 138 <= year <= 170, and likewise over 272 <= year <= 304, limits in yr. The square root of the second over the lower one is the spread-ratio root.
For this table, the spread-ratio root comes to 1.00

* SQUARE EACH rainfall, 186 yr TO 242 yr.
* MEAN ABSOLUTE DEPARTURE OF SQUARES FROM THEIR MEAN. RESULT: 2972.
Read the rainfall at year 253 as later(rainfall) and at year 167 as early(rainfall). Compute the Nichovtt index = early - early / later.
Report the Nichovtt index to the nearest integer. 177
